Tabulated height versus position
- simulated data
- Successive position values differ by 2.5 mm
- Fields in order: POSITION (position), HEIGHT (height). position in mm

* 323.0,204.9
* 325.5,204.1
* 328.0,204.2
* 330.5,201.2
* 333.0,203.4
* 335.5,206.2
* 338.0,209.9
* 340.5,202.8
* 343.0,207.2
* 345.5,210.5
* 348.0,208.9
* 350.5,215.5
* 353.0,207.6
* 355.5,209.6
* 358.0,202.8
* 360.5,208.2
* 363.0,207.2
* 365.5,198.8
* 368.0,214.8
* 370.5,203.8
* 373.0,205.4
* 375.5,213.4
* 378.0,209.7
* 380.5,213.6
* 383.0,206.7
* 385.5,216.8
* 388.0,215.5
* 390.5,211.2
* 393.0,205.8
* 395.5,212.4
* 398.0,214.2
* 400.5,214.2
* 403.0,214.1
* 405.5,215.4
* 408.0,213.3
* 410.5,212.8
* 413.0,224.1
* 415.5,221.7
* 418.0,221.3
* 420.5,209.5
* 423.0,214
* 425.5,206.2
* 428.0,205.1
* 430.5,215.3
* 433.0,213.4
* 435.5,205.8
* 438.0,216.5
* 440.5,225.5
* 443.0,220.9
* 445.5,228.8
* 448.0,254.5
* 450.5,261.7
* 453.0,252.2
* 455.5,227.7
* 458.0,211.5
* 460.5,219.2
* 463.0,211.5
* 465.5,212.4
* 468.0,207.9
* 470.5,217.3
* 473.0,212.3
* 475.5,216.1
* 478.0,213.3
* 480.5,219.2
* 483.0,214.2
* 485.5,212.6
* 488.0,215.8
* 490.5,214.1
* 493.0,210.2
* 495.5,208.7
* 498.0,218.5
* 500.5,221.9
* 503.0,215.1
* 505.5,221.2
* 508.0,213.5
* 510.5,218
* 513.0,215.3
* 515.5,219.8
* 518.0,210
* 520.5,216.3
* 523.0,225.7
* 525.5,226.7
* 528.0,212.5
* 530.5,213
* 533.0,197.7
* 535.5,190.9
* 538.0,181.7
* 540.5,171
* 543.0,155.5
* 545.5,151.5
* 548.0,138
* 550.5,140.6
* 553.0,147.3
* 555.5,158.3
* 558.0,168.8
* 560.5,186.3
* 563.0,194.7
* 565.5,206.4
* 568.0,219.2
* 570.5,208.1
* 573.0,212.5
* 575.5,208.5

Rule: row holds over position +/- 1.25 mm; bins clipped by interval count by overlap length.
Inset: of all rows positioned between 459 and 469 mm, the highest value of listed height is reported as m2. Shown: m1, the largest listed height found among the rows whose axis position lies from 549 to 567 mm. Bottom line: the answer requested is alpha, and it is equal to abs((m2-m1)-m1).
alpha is 194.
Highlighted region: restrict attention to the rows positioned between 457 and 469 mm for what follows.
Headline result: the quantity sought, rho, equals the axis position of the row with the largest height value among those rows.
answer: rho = 460.5 mm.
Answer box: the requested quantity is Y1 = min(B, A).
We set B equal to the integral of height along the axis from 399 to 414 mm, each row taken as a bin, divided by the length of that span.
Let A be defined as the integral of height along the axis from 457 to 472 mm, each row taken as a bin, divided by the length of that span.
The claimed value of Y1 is 213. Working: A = 213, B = 215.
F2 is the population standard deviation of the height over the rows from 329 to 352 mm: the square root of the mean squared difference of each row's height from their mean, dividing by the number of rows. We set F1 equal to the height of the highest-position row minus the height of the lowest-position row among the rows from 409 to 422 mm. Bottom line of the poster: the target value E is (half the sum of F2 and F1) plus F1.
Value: -3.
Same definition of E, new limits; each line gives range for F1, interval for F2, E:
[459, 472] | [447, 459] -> 7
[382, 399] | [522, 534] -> 17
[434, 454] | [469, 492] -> 71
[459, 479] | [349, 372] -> -6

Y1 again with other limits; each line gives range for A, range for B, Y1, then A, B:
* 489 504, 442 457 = 215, 215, 241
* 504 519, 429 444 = 216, 216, 216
